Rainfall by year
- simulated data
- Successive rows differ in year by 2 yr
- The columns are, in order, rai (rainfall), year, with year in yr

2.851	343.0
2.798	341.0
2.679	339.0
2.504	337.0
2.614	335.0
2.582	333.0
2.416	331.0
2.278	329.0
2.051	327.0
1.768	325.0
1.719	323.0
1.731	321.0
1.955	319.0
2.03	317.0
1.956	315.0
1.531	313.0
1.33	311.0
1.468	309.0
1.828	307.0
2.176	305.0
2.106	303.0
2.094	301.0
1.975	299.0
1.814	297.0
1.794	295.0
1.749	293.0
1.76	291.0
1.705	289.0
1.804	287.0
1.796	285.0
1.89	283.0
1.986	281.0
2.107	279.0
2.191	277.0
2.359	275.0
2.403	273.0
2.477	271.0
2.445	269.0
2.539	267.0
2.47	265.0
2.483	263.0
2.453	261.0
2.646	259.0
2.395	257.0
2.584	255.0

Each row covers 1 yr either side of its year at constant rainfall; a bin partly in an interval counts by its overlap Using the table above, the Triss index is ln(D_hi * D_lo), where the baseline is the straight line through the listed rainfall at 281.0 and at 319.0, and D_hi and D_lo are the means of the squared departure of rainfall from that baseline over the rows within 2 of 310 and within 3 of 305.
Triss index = -4.7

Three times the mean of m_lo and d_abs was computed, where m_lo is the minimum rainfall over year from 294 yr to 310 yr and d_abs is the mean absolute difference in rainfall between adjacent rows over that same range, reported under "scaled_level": 2.4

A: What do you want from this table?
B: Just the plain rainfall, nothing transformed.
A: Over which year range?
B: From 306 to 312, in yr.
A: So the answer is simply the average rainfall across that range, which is 1.5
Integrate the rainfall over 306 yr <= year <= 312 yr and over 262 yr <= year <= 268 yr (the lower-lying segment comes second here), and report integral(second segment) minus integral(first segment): 6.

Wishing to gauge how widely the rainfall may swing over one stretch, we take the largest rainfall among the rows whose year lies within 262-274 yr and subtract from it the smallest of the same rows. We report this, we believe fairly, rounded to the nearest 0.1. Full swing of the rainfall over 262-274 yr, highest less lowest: 0.1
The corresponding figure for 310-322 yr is 0.7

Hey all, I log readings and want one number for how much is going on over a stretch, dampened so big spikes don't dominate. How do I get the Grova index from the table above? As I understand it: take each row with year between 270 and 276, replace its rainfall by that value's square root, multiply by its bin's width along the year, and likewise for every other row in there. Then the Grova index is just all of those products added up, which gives 9.32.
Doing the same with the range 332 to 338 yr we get 9.61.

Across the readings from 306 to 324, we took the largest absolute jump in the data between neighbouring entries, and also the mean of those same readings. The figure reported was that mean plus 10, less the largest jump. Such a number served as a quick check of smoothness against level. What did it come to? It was 11.3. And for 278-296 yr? 11.7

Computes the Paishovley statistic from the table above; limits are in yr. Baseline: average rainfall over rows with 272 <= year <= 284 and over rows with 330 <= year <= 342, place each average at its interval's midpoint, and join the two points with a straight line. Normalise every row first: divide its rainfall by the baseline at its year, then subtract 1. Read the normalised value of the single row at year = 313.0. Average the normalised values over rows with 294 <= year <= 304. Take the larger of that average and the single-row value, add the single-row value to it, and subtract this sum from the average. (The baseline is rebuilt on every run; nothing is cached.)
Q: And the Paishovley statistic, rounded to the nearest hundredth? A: 0.37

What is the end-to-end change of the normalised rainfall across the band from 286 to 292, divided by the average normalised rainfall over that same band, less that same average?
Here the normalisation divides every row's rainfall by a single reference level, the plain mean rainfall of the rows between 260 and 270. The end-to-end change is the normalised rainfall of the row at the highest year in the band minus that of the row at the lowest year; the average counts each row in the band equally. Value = -0.7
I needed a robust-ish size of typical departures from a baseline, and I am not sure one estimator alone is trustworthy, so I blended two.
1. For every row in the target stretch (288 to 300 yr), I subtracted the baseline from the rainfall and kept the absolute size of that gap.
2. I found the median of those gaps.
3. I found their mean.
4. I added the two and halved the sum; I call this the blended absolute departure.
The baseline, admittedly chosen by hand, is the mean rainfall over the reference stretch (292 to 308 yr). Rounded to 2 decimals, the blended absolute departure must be 0.16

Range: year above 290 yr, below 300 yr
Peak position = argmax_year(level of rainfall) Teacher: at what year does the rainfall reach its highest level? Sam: 299.0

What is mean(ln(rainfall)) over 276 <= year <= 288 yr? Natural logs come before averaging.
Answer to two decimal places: 0.67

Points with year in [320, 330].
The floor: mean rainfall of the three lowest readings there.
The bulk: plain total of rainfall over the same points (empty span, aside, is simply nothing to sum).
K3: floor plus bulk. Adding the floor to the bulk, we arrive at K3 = 11.3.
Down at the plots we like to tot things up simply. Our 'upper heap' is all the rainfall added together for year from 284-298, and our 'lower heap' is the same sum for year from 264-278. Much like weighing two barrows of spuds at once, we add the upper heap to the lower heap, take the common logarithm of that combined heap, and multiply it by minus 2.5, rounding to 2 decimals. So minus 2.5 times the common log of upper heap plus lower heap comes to -3.67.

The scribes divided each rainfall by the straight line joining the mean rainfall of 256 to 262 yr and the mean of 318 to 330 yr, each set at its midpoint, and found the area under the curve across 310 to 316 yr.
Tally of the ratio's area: 4.8 yr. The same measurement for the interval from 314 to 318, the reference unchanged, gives 4.0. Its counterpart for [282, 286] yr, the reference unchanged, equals 3.2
